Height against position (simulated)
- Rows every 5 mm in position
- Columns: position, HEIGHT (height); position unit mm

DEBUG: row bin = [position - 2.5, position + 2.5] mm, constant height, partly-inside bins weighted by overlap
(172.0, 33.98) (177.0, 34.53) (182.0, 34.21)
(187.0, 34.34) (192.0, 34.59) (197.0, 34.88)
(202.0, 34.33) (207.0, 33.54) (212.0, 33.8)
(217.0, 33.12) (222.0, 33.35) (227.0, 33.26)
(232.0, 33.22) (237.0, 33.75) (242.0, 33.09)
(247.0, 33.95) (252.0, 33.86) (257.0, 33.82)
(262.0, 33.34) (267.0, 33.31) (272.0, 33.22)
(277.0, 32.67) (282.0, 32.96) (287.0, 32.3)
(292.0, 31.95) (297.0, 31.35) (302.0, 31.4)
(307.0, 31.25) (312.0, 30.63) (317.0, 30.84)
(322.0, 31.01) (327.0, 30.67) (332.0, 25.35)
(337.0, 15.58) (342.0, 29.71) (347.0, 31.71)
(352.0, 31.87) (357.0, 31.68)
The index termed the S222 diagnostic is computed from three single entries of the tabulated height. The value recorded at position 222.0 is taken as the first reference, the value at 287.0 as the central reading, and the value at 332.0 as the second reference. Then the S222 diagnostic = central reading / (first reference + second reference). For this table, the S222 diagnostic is 0.550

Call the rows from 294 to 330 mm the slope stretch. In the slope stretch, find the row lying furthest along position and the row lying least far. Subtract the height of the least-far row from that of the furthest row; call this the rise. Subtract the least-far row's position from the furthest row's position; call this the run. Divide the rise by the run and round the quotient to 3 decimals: -0.023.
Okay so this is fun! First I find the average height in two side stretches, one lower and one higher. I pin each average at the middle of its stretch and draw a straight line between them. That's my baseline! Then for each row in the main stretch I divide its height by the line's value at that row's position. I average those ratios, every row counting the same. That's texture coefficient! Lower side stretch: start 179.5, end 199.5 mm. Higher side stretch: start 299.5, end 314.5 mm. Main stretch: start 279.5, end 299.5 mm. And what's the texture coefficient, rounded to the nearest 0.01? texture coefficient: 1.02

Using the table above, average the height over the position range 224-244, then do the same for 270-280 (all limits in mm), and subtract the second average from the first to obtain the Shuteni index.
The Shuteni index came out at 0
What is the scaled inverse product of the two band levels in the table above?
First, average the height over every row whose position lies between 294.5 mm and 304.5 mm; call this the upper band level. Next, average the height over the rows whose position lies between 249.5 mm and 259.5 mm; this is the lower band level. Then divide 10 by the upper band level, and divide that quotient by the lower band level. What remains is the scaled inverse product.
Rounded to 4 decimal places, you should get 0.0094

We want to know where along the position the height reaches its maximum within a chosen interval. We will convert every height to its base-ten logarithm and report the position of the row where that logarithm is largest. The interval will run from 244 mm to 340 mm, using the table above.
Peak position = 247.0 mm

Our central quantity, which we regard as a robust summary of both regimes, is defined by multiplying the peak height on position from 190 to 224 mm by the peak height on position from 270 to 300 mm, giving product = 1159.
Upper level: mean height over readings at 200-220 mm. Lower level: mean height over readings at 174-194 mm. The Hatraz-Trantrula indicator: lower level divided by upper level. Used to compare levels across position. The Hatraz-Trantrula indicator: 1.02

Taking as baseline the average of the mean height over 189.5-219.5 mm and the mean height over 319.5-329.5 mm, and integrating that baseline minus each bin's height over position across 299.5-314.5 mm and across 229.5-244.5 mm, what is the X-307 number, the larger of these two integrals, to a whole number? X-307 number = 20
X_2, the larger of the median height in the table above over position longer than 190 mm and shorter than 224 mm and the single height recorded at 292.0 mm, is 33.8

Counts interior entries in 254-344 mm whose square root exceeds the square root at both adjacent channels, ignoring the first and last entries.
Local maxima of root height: 3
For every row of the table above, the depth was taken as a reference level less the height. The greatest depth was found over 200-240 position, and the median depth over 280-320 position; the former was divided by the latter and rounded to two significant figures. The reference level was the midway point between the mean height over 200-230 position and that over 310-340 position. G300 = 2.9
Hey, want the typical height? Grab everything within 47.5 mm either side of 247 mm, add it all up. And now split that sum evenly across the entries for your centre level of 33.3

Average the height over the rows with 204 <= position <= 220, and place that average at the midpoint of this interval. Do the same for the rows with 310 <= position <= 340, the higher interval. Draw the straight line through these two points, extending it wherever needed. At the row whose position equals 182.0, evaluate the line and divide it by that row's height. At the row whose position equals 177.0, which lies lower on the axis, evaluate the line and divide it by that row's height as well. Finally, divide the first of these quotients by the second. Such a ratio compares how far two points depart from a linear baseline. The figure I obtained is 1.00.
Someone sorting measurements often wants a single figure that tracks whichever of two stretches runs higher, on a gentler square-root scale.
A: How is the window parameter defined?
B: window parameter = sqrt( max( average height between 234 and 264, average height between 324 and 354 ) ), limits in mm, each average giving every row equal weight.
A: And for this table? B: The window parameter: 5.80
